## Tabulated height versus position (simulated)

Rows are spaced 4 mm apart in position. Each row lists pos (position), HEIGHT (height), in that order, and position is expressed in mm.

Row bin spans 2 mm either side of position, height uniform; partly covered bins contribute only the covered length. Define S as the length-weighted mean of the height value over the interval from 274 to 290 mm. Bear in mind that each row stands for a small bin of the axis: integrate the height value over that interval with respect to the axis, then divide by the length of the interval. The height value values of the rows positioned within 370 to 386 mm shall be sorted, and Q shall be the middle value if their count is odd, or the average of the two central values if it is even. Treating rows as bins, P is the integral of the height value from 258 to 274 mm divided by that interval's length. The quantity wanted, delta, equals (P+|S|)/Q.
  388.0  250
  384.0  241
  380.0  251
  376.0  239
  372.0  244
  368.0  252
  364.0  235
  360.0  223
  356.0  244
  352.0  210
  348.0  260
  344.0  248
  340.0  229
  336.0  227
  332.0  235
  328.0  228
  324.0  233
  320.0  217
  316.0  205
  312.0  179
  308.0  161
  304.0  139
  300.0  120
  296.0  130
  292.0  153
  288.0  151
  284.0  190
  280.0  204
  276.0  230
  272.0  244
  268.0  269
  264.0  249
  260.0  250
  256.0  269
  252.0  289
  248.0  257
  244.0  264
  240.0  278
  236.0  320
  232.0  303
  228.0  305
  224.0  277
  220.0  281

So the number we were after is 1.84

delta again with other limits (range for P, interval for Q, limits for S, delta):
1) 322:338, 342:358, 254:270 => 1.99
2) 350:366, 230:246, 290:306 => 1.25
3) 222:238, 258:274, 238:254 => 2.30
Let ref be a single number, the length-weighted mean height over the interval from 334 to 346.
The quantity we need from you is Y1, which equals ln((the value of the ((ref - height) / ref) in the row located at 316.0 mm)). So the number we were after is -2.1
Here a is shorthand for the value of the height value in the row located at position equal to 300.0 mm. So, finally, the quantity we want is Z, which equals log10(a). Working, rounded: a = 120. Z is 2.08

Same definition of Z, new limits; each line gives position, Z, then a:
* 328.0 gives 2.36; 228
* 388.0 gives 2.40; 250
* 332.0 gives 2.37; 235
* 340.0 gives 2.36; 229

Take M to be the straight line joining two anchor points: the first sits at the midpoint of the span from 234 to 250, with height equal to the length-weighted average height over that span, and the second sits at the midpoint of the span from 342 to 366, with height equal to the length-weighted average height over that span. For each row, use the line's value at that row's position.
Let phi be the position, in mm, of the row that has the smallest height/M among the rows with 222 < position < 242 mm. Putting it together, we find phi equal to 224.0 mm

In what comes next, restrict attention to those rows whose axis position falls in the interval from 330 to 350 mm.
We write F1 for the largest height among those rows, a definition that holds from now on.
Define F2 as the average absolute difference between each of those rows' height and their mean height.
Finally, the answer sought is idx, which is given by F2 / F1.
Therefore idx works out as 0.044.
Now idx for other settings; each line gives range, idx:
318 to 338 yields 0.020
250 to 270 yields 0.043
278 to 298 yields 0.123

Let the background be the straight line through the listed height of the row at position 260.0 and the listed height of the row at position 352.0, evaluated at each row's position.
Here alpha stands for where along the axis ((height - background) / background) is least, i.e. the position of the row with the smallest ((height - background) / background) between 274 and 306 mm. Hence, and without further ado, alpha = 300.0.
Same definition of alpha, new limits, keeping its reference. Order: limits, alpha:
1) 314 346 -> 316.0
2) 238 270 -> 260.0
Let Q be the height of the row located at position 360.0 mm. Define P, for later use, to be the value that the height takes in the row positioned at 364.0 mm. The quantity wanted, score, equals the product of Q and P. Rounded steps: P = 235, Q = 223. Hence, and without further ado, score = 52405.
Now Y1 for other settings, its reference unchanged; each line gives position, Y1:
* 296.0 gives -0.8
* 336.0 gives -3.4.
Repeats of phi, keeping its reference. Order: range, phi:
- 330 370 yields 352.0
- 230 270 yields 260.0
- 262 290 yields 288.0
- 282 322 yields 300.0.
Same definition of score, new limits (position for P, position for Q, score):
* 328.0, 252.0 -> 65892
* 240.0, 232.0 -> 84234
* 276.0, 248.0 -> 59110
